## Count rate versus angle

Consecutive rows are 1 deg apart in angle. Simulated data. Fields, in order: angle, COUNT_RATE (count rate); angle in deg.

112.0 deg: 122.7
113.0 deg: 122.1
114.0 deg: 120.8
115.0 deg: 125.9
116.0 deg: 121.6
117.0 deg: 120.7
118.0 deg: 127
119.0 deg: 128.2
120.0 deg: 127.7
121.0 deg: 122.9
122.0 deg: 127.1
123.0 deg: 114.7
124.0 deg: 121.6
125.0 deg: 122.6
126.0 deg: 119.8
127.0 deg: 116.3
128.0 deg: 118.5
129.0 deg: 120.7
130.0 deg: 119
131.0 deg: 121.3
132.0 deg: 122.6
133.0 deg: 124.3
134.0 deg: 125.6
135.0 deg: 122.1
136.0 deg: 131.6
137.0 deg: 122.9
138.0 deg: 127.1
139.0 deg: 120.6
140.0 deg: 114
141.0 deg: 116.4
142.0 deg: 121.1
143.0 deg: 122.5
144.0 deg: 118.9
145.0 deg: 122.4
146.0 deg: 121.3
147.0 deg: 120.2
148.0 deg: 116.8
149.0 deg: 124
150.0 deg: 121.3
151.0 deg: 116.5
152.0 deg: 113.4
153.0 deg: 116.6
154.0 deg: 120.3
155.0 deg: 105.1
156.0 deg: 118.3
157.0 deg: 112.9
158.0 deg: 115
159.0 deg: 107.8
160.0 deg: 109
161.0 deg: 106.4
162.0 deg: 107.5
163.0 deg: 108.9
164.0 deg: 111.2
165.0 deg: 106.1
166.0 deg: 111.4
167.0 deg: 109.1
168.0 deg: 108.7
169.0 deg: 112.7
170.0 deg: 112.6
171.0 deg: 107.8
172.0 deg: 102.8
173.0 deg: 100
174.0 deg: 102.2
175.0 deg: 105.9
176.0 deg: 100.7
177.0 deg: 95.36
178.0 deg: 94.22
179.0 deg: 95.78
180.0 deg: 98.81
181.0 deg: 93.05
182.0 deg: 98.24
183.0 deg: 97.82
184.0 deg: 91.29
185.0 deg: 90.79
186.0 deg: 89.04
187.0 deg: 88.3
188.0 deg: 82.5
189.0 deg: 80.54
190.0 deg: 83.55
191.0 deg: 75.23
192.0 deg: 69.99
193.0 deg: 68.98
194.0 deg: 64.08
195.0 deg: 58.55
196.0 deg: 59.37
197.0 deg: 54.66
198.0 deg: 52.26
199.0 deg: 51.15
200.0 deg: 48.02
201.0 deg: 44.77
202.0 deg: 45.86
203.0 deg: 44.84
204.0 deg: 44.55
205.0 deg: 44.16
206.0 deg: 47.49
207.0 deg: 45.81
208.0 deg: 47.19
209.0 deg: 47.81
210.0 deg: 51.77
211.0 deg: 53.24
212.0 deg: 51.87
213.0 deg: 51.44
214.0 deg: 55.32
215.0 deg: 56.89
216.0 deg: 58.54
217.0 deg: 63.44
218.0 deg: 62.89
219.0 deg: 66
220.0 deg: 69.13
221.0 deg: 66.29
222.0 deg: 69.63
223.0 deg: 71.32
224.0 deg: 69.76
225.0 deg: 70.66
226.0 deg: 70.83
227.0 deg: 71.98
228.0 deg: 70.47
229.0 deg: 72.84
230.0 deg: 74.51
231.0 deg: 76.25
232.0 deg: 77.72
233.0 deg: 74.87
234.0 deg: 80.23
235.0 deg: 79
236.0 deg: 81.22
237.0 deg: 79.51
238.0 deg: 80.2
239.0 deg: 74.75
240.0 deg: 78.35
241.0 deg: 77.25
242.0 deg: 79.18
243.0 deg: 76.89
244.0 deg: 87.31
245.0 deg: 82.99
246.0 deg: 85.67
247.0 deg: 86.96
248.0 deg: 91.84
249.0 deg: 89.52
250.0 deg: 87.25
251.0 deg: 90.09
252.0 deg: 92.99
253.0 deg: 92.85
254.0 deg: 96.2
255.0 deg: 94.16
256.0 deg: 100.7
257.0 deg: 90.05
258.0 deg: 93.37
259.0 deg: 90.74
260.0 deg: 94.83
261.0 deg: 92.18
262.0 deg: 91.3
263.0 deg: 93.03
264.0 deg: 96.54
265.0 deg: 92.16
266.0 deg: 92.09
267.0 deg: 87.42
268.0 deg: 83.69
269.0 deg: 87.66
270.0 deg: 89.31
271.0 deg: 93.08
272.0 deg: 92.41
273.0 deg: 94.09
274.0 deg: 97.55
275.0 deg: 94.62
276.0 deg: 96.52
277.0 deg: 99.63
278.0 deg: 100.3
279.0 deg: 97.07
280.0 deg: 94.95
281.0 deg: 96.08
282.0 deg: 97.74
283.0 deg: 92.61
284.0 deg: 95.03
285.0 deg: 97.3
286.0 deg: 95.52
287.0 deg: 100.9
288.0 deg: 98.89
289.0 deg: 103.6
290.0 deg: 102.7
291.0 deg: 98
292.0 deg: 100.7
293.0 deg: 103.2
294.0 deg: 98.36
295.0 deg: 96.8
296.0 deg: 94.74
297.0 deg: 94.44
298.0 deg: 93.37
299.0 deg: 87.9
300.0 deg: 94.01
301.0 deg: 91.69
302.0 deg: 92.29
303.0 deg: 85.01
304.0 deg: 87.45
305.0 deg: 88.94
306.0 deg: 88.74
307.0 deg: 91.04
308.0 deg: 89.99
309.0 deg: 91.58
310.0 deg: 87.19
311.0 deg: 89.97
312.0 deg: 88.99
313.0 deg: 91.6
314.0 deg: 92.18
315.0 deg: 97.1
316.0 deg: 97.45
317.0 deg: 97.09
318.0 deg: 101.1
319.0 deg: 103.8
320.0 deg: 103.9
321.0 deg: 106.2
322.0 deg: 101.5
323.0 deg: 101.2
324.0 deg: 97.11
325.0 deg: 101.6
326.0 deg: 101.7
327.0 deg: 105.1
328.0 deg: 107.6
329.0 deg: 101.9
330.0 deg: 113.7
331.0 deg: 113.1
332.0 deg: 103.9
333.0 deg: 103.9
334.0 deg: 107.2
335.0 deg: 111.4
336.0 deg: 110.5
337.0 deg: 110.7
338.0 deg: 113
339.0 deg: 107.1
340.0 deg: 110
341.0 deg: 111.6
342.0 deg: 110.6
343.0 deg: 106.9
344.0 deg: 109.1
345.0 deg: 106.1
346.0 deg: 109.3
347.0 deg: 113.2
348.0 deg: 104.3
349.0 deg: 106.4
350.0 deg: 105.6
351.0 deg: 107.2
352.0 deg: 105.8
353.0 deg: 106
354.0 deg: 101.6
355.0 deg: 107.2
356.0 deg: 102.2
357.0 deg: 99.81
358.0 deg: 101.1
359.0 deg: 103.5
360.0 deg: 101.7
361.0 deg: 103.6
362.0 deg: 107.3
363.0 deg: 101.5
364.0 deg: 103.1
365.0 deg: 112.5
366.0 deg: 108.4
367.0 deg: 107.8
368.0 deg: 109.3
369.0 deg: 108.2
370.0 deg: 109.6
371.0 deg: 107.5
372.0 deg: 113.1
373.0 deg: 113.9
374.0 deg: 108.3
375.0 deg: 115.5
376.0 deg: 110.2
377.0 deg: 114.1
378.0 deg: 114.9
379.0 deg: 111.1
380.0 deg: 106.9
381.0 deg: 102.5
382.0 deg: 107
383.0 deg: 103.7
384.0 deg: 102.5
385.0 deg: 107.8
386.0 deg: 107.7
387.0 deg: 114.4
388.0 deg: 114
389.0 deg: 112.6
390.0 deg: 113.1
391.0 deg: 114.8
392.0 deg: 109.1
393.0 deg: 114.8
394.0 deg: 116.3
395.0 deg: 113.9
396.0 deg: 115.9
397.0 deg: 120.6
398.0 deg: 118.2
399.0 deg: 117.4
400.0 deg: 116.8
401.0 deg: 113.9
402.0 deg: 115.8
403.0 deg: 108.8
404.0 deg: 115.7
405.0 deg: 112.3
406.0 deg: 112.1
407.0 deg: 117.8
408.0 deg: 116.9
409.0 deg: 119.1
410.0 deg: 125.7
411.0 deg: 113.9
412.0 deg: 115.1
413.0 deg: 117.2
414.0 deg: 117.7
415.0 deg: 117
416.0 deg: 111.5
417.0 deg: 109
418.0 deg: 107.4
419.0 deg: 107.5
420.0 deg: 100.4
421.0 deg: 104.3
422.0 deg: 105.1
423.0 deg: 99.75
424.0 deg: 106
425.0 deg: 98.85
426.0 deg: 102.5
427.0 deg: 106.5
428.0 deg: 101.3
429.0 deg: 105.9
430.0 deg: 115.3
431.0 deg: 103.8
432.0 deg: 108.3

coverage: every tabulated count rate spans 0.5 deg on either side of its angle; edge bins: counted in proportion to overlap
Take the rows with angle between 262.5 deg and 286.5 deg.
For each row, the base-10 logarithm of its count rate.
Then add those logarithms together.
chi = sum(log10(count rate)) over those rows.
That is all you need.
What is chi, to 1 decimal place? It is 47.3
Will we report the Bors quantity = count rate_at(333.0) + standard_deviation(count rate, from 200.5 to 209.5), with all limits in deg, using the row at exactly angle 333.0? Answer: 105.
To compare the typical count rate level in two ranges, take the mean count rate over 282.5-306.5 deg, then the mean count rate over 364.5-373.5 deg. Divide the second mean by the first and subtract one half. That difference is 0.66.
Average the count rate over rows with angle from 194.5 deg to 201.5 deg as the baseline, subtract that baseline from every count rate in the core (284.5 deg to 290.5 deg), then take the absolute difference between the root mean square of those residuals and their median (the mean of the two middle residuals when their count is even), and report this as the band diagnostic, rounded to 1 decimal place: 0.0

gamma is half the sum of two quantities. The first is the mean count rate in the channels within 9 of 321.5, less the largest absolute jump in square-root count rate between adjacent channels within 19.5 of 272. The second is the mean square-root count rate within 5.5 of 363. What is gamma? 55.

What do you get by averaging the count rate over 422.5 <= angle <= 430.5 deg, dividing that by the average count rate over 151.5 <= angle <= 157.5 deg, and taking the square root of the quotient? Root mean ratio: 0.96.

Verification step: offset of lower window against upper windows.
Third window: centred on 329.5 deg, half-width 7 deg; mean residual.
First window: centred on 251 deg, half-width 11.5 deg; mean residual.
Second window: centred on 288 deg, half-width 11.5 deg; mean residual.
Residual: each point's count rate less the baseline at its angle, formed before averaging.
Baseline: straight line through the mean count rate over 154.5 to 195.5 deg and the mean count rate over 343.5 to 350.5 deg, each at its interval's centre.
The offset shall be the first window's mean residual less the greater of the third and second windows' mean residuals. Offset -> -12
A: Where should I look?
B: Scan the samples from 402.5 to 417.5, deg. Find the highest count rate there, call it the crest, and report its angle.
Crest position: 410.0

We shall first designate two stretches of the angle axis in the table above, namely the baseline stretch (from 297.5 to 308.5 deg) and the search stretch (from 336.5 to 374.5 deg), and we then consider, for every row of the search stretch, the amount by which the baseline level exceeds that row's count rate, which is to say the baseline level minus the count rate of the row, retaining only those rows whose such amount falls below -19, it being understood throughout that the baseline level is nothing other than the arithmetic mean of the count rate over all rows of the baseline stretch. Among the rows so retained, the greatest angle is 373.0 deg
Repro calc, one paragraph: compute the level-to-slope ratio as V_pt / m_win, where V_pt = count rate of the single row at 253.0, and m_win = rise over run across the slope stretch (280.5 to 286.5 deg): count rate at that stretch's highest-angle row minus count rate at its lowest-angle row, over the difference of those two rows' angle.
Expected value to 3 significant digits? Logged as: -829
